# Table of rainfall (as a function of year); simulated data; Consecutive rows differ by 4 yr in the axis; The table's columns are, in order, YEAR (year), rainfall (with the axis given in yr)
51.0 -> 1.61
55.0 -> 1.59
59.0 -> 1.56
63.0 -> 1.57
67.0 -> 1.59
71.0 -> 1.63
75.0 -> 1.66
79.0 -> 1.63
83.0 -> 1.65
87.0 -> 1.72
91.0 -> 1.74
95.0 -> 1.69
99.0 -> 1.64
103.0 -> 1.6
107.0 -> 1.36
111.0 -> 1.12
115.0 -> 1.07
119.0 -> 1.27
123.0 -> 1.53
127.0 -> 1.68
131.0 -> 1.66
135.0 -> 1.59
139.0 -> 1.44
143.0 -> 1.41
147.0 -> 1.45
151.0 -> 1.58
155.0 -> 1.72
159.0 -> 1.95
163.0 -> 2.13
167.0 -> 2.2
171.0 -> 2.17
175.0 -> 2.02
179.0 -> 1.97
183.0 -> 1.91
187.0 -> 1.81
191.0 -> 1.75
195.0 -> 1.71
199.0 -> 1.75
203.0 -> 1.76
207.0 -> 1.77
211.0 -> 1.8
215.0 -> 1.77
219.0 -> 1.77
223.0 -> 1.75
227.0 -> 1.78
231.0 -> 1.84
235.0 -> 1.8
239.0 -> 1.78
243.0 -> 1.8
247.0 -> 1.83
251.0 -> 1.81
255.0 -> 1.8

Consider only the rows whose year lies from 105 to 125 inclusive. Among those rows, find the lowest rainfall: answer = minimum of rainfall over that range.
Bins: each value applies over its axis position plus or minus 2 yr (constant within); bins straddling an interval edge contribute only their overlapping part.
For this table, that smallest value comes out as 1.07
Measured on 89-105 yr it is 1.6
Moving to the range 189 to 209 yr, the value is 1.71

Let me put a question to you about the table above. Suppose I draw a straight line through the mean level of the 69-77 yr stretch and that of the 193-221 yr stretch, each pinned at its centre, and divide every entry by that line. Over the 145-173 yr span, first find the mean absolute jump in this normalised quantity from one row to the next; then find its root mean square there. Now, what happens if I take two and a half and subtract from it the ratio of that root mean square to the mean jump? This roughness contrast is -12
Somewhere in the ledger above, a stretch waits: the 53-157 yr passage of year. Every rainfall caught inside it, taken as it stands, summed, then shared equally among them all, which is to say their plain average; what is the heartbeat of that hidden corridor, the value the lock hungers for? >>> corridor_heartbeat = 1.54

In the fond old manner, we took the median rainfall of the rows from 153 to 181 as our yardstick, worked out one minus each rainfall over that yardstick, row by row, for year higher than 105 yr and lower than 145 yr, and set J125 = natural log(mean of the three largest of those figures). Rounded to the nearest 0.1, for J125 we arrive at -0.8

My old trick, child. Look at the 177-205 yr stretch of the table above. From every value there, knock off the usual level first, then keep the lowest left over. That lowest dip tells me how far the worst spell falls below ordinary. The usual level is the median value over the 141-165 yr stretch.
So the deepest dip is 0.06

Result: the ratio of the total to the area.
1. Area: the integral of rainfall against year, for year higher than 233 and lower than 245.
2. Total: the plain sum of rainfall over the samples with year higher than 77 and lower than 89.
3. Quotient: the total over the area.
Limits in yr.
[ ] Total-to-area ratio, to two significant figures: 0.23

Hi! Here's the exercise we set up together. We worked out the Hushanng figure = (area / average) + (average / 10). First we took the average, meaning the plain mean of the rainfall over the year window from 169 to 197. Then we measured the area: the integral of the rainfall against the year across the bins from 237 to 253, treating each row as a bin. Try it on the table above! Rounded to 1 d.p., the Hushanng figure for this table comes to 15.3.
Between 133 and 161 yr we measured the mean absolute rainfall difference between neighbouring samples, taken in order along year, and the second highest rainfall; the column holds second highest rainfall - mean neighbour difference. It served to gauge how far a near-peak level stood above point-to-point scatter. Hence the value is 1.60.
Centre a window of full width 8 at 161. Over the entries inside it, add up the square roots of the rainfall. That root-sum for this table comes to 2.86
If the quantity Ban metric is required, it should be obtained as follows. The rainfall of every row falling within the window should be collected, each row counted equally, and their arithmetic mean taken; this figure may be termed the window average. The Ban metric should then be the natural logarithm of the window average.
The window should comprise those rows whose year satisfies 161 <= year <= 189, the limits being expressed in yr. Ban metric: 0.71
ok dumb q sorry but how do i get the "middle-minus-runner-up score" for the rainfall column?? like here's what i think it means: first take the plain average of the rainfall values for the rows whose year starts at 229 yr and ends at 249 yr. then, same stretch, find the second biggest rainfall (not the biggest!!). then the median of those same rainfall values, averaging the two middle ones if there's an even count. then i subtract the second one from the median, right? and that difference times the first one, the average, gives -0.05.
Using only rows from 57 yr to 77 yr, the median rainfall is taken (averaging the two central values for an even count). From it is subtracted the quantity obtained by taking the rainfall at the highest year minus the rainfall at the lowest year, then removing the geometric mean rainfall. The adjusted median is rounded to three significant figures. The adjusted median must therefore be 3.09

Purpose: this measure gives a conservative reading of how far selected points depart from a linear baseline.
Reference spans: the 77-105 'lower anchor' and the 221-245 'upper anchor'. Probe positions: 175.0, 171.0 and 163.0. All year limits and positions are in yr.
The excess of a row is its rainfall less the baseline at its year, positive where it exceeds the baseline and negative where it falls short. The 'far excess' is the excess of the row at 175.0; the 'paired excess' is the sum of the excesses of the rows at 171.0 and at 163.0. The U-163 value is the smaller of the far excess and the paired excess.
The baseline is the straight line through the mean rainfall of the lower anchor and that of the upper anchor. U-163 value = 0.28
